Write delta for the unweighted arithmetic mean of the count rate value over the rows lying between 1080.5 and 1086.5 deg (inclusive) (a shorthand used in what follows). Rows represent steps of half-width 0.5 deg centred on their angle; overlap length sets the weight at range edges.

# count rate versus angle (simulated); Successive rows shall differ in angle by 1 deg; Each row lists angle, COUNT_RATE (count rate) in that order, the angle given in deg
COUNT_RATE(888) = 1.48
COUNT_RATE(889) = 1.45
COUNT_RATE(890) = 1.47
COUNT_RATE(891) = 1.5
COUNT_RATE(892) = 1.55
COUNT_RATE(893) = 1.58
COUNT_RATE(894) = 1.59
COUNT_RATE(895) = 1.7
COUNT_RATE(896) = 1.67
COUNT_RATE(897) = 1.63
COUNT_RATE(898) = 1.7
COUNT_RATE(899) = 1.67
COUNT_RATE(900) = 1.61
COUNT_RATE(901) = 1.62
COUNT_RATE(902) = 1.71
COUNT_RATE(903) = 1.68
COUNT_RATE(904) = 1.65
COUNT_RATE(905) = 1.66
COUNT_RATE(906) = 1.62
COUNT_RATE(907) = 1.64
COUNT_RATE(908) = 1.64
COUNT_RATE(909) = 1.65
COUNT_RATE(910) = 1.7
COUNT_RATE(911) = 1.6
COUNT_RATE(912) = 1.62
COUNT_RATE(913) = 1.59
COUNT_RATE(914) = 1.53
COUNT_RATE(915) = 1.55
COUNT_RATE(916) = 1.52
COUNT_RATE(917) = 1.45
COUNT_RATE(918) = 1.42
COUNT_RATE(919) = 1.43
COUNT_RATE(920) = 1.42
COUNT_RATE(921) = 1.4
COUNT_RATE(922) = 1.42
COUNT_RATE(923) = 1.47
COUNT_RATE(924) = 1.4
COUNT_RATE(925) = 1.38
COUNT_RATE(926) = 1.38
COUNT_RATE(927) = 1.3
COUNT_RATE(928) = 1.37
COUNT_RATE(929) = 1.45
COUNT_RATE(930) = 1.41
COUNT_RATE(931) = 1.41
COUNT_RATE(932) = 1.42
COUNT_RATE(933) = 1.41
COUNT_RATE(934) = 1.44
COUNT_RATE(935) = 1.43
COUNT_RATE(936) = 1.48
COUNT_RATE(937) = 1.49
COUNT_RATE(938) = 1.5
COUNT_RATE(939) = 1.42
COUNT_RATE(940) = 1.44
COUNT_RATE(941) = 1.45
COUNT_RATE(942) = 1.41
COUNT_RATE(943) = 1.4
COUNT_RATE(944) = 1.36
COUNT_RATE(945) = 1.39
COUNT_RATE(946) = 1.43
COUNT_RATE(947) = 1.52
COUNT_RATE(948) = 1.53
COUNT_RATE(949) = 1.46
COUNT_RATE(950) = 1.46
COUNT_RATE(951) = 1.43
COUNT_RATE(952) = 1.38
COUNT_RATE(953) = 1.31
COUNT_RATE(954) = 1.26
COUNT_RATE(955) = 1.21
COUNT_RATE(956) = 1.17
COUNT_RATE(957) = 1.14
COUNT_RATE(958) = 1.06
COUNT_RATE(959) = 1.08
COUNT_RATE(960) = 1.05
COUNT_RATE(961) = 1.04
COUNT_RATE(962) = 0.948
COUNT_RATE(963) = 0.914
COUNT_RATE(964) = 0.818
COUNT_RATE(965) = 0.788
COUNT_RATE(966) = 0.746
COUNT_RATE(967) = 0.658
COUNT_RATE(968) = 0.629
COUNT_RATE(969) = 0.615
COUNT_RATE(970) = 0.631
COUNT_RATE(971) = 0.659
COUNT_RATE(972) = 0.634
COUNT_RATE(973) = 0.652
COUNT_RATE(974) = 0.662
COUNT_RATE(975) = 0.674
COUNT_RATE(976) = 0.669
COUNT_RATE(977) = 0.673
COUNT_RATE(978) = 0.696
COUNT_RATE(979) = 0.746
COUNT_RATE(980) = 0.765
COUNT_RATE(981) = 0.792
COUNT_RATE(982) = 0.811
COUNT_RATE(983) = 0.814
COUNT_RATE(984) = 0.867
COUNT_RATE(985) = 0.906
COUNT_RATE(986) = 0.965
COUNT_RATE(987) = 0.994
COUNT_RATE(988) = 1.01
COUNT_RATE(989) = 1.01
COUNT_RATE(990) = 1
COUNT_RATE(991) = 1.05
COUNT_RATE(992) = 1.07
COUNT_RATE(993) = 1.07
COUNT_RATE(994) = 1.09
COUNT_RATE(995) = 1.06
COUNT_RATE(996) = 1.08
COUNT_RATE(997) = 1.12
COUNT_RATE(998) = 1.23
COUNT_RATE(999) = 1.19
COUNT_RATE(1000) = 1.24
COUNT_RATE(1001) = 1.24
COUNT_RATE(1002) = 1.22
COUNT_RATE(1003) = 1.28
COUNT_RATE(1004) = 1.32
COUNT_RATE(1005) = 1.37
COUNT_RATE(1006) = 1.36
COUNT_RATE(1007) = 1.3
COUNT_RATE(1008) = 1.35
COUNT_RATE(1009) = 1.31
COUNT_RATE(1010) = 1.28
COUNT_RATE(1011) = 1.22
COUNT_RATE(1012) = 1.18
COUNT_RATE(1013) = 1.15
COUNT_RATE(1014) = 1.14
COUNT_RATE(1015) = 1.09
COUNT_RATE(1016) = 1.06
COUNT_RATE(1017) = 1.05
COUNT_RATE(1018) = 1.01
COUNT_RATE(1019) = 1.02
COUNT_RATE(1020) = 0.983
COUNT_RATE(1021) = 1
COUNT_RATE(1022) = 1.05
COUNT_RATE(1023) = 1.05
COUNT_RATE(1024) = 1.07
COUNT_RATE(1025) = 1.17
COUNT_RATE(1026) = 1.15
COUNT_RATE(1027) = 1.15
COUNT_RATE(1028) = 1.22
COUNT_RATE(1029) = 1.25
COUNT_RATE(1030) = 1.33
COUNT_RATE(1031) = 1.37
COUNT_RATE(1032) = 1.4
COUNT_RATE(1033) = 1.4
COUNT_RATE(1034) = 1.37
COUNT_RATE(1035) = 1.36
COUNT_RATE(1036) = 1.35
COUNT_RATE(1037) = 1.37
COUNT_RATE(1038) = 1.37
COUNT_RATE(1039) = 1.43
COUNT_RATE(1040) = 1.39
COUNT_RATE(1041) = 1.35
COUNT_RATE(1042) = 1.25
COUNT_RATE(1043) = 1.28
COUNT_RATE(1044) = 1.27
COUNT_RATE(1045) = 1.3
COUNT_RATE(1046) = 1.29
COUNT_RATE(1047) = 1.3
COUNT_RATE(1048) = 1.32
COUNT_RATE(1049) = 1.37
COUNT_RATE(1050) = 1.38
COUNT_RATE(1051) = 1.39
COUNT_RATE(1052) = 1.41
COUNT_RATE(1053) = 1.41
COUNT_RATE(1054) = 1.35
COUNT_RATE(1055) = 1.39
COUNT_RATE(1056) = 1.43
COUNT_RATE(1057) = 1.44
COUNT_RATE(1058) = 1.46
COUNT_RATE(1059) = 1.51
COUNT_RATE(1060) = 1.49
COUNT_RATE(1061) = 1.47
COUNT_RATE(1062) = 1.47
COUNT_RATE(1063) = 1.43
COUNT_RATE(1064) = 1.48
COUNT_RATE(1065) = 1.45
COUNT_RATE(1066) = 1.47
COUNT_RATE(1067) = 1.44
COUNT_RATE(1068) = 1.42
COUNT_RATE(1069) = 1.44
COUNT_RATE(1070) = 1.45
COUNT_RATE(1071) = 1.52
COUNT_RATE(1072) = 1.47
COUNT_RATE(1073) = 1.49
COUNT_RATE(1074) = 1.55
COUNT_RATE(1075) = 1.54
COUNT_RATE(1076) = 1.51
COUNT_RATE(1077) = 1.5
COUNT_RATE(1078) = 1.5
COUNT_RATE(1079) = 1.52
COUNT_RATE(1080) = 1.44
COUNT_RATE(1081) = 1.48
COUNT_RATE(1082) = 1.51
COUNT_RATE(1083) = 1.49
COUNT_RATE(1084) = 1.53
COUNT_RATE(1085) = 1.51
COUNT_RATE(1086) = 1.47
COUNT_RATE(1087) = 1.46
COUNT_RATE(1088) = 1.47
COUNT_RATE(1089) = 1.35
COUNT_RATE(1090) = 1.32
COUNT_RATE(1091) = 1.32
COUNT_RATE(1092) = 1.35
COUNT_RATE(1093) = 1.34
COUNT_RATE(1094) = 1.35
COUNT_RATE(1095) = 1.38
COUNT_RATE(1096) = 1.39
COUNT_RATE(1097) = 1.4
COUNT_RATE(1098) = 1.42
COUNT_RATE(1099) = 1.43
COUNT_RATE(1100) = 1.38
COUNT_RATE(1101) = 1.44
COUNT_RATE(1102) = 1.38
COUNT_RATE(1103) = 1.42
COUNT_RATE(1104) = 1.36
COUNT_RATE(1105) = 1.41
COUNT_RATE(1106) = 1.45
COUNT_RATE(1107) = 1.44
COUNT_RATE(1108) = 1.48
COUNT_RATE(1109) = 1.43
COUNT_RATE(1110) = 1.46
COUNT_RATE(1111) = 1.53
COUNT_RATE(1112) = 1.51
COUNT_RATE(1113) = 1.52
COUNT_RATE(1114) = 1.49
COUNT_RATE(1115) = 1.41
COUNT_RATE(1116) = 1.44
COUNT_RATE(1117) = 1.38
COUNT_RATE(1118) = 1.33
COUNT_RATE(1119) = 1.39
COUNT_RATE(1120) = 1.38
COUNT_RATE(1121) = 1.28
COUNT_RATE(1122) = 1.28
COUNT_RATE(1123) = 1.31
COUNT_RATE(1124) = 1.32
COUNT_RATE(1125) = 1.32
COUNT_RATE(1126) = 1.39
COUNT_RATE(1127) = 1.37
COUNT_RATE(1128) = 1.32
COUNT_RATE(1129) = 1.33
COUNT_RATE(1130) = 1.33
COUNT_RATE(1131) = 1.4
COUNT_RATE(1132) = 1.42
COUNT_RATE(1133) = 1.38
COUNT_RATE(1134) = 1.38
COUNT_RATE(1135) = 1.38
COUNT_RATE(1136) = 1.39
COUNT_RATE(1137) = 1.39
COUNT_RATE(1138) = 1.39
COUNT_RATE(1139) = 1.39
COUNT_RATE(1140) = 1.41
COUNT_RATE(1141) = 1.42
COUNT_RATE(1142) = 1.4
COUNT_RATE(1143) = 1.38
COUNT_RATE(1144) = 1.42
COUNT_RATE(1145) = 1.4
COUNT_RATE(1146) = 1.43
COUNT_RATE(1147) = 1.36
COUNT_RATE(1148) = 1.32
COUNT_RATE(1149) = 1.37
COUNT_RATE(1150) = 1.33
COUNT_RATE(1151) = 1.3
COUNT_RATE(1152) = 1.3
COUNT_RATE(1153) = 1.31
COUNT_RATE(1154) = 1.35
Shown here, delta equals 1.50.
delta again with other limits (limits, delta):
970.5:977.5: 0.66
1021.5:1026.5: 1.10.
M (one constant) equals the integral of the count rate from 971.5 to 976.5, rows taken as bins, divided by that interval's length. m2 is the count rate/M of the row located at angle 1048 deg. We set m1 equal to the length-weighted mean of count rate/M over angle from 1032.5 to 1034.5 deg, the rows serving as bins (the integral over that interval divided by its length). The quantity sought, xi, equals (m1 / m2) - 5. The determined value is -3.95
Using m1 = 2.1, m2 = 2.01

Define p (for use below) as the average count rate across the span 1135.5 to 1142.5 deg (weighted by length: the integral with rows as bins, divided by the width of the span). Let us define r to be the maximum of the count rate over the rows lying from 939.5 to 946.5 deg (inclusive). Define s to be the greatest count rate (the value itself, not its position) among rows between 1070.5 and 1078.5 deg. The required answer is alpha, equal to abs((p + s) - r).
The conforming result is 1.5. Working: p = 1.40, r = 1.45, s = 1.55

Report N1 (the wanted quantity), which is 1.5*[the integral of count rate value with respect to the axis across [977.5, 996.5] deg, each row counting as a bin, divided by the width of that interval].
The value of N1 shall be 1.40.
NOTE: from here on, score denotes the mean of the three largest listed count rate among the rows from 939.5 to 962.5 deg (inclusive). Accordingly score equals 1.50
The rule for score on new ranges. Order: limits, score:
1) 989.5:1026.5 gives 1.36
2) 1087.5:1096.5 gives 1.41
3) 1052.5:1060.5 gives 1.49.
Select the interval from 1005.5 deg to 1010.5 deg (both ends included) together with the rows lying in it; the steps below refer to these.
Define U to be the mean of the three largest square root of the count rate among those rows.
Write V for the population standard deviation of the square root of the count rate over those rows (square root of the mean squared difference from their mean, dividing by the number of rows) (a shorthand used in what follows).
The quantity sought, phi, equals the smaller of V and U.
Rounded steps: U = 1.158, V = 0.013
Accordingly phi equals 0.013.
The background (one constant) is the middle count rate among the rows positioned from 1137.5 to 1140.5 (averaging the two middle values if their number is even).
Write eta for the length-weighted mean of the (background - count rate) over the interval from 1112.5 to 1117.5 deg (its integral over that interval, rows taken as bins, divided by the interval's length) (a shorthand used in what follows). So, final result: -0.058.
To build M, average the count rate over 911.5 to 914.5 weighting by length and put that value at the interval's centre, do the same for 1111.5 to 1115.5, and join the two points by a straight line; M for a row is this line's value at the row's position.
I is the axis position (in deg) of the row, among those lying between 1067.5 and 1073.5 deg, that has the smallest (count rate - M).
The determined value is 1068 deg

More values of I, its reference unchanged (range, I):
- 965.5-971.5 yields 969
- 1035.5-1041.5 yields 1036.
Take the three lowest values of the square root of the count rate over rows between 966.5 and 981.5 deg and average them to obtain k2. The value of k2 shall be 0.791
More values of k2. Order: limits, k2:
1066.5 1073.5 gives 1.197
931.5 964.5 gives 0.945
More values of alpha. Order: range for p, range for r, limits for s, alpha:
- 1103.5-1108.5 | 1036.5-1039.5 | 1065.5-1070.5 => 1.5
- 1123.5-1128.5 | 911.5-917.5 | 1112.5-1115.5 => 1.2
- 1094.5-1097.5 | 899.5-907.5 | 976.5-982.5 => 0.5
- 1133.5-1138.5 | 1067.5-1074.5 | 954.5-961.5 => 1.0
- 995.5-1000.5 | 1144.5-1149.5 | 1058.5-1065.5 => 1.3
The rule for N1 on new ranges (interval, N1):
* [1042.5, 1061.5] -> 2.07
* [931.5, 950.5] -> 2.17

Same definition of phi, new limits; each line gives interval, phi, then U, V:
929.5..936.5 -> 0.010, 1.204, 0.010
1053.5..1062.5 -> 0.020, 1.221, 0.020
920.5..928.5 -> 0.019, 1.196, 0.019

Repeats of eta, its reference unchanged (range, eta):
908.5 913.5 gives -0.242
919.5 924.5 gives -0.032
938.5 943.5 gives -0.034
